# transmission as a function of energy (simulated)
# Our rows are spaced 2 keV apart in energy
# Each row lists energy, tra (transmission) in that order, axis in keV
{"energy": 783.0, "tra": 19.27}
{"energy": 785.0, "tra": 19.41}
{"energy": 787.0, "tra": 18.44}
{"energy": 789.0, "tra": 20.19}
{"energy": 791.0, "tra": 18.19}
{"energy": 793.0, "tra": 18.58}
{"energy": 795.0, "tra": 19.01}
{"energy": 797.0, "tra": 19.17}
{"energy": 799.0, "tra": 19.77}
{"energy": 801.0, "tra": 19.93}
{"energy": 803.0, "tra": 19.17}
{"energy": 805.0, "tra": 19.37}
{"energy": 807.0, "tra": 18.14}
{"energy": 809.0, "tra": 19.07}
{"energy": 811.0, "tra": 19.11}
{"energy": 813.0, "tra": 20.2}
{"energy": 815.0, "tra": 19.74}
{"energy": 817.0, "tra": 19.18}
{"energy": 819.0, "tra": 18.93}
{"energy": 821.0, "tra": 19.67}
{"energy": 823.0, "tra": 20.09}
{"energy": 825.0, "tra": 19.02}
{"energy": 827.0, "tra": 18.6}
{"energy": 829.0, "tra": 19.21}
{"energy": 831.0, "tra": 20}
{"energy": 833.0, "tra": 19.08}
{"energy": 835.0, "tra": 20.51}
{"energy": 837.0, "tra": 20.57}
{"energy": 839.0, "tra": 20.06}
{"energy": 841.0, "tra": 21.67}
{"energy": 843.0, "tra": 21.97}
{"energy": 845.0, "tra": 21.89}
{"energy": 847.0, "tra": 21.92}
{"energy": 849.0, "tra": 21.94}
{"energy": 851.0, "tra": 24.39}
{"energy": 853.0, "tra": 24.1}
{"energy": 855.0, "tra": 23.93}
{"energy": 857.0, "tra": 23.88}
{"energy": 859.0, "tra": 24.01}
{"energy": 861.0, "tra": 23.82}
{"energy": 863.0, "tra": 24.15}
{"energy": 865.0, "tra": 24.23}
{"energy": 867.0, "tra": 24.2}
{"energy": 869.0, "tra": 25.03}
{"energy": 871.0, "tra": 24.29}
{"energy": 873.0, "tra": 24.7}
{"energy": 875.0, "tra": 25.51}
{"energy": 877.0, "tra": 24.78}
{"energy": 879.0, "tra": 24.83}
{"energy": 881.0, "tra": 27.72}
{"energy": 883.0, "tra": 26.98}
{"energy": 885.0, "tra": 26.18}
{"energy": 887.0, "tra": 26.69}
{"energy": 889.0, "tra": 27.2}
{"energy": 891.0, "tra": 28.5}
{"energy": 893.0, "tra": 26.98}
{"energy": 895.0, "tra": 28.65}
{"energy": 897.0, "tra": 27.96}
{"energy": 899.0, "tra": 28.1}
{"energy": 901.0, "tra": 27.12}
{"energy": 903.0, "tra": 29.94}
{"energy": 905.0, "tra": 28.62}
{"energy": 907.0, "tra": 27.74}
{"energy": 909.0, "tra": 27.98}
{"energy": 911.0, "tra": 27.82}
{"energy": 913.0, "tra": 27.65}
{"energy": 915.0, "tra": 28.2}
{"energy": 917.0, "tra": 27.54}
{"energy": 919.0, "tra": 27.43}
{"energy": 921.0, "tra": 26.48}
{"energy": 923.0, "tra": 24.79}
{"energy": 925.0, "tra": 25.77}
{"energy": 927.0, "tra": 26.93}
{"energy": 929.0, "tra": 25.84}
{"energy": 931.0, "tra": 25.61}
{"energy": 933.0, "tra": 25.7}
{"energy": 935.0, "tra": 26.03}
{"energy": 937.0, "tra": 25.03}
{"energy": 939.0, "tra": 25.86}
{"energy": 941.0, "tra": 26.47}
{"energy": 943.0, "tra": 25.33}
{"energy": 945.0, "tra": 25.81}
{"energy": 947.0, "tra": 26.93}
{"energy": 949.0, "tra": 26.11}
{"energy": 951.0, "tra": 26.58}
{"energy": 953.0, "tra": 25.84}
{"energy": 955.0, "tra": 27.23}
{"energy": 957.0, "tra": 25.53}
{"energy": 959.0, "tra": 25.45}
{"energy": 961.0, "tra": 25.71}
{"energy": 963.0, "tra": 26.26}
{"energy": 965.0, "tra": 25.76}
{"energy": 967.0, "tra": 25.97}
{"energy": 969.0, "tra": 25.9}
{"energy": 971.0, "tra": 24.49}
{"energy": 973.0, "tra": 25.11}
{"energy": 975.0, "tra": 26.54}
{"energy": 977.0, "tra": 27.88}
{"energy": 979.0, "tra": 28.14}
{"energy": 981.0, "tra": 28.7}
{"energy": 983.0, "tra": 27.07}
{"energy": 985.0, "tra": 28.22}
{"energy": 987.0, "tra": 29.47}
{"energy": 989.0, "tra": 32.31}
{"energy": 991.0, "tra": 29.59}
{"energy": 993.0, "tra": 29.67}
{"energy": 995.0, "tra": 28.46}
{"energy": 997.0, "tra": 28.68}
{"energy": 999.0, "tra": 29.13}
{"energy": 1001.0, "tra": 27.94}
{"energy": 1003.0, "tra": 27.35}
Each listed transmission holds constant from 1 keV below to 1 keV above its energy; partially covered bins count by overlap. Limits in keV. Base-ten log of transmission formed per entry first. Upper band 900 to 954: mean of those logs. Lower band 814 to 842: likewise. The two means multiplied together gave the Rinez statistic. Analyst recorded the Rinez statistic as 1.85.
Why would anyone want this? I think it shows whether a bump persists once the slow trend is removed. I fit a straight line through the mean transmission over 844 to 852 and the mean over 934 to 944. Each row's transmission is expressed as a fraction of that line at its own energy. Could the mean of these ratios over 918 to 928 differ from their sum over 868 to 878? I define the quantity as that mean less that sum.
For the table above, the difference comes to -4.26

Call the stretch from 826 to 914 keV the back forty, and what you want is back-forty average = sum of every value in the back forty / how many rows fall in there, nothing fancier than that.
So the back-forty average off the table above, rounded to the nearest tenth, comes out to 24.7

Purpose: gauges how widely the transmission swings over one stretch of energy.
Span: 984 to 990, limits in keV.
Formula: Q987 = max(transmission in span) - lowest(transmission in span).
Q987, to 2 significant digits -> 4.1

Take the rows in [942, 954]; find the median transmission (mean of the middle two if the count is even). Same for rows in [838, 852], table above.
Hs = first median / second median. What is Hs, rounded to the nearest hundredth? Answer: 1.18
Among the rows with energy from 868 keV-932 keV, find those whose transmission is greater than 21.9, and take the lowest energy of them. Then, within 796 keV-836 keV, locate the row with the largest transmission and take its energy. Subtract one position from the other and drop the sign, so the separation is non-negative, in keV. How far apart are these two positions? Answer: 34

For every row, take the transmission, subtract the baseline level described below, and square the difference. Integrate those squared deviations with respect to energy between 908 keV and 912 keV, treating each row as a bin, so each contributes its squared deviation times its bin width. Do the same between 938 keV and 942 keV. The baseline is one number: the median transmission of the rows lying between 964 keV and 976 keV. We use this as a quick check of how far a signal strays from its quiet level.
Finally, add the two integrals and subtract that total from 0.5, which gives -17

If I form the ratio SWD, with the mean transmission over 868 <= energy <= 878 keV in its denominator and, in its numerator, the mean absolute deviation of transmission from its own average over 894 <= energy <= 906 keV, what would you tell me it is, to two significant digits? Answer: 0.027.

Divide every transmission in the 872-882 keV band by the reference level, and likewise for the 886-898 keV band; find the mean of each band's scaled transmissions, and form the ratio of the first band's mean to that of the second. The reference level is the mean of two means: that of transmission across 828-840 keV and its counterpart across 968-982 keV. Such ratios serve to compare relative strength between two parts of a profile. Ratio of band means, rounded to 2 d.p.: 0.92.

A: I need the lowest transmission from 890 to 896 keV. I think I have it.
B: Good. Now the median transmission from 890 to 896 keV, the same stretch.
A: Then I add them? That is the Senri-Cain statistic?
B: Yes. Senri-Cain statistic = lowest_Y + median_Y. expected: 55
